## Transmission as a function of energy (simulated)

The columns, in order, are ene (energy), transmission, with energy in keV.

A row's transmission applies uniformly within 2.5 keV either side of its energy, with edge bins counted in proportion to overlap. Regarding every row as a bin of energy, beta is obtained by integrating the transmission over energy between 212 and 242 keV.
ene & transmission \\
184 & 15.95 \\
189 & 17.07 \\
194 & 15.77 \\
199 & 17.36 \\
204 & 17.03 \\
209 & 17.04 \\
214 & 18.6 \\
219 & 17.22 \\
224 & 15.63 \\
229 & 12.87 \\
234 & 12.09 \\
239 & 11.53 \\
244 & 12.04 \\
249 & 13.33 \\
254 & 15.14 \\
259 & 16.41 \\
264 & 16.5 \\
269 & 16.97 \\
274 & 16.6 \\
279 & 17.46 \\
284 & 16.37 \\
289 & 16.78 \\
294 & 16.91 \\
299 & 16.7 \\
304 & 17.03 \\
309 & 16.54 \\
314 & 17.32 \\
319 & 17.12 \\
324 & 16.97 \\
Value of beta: 436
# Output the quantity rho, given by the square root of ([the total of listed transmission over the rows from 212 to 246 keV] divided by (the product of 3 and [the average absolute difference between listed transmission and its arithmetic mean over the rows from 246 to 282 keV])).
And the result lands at 5.7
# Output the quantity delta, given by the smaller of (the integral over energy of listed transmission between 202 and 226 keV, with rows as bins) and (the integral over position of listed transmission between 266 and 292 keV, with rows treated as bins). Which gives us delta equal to 411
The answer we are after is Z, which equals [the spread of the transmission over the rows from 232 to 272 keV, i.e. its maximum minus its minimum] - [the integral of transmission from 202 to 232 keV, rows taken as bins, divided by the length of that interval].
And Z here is -10.9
